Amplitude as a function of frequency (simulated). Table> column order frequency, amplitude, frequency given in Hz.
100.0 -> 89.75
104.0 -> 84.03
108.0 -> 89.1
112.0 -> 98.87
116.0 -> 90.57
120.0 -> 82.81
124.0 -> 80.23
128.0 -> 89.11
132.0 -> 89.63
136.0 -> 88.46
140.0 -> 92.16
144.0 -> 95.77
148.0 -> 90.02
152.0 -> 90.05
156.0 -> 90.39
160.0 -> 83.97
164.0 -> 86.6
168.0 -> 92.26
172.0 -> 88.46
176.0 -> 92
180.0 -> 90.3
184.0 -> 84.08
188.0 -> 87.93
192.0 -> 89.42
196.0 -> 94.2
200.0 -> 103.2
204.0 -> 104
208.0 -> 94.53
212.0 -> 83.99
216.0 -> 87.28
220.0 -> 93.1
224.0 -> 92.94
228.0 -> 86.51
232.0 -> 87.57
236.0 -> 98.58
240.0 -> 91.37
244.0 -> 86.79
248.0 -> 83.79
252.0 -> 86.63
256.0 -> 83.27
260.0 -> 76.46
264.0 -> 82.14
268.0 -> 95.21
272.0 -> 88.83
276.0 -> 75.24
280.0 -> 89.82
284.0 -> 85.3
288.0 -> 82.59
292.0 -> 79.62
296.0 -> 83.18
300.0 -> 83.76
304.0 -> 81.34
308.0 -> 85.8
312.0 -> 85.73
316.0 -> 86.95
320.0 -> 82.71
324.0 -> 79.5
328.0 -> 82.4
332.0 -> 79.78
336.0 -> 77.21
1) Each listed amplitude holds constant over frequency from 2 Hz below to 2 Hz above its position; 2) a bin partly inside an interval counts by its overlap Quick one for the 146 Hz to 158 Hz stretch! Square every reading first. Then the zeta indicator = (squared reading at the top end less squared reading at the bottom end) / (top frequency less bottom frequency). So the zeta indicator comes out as 8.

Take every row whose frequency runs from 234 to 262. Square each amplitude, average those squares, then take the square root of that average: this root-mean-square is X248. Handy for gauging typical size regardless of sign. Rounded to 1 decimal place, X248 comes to 86.9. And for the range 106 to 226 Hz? 90.7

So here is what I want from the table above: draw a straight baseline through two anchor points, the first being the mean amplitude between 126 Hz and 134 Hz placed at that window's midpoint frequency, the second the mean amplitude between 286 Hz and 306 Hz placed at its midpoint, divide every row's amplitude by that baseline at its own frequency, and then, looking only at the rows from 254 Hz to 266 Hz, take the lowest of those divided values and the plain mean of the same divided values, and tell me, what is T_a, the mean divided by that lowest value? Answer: 1.05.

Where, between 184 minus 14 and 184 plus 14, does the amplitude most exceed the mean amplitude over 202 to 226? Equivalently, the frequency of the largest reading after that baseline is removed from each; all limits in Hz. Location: 196.0 Hz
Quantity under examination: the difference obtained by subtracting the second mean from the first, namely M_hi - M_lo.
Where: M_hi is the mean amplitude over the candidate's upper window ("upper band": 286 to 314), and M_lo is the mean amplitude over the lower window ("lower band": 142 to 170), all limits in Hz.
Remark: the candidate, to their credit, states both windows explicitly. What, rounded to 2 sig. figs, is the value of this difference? -6.7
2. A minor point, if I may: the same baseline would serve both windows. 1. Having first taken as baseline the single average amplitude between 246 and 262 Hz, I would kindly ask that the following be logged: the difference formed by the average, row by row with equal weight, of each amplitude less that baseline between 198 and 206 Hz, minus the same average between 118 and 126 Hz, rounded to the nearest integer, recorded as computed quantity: 22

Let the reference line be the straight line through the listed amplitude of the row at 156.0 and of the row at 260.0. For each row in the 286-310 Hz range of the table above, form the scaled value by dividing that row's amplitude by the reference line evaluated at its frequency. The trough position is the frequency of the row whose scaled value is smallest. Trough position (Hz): 292.0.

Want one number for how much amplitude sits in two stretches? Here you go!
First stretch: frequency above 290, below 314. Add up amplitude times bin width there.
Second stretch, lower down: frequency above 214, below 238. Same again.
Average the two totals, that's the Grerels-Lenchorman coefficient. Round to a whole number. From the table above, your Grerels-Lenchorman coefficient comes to 2091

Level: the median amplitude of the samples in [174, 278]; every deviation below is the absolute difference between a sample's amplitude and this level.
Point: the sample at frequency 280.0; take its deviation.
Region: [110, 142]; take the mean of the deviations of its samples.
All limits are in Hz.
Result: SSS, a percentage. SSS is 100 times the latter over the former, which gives 280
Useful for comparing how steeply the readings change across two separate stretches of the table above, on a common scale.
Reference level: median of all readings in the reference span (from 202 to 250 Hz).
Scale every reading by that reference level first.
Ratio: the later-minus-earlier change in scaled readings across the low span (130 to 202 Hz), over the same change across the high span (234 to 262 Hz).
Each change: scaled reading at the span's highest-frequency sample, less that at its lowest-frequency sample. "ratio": -1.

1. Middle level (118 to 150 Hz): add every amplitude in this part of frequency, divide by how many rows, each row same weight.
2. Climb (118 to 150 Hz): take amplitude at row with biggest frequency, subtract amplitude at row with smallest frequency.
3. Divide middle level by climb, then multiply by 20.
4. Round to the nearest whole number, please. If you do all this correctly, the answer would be 246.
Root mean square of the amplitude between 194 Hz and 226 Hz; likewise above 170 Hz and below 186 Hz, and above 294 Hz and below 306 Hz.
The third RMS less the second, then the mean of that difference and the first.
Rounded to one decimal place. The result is 44.2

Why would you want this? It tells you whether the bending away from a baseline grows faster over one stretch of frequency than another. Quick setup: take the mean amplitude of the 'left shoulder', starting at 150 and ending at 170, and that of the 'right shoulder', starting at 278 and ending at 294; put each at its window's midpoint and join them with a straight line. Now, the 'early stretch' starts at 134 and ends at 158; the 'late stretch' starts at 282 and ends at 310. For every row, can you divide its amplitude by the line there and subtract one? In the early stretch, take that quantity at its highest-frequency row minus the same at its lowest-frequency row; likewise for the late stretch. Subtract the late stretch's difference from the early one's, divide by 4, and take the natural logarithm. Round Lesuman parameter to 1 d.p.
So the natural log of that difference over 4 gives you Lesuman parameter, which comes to -5.7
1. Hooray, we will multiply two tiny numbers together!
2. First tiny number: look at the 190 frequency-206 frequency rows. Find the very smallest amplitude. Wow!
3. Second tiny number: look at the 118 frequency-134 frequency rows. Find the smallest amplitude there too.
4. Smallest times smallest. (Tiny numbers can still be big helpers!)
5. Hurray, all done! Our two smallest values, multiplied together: 7174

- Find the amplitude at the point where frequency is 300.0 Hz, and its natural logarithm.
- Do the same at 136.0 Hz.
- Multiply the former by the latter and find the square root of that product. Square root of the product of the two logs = 4.455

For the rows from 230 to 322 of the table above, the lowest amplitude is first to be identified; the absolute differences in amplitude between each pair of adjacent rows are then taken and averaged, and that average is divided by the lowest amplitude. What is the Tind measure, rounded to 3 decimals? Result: 0.072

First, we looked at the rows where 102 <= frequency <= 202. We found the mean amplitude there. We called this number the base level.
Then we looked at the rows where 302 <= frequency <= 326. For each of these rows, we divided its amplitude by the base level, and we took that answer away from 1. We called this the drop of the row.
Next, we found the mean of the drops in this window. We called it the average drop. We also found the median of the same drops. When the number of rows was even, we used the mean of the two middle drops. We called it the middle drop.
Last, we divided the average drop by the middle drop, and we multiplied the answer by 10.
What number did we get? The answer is 11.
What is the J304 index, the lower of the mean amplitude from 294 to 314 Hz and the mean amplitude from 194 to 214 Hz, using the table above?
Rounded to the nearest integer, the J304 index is 84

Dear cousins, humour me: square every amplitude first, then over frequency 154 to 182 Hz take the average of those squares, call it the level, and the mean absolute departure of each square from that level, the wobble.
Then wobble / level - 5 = -4.95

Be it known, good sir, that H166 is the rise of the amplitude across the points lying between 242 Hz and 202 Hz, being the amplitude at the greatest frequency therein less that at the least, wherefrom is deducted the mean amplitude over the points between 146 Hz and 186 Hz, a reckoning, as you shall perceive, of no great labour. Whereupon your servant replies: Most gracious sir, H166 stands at -101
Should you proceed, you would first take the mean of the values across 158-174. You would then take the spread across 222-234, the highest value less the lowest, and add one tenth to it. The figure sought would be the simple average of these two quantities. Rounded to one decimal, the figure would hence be 47.2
